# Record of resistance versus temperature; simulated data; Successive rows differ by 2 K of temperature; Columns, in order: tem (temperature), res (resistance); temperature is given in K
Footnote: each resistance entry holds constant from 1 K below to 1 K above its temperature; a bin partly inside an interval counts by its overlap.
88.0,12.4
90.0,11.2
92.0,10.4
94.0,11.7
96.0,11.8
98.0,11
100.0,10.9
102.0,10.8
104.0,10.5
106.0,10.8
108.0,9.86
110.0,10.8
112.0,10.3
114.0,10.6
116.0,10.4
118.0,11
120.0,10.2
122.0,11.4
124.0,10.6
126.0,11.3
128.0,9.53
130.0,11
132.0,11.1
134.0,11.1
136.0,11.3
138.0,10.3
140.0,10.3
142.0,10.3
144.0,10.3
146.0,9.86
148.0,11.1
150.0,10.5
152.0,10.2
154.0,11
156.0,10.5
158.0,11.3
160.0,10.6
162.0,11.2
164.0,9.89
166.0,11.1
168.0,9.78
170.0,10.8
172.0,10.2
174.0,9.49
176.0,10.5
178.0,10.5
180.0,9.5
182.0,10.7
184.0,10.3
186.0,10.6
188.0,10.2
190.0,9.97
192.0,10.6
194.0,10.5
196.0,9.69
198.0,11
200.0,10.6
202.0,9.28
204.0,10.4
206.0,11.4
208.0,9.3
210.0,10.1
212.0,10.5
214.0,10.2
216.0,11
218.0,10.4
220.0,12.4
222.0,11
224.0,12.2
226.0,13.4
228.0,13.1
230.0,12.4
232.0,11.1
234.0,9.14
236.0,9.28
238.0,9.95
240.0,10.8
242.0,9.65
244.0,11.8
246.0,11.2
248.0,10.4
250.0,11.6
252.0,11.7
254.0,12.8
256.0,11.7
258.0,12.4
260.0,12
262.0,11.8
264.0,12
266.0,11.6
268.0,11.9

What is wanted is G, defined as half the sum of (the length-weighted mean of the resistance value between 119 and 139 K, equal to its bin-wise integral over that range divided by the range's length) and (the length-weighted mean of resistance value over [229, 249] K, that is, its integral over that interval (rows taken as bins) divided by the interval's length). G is 10.7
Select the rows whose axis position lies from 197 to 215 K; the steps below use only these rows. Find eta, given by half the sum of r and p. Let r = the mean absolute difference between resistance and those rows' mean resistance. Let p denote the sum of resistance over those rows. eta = 46.7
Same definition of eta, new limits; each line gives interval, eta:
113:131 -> 48.2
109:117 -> 21.1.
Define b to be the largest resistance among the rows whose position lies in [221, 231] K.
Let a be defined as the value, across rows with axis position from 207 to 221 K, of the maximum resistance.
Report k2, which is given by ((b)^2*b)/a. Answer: 194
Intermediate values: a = 12.4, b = 13.4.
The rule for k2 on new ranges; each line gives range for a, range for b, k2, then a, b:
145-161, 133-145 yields 128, 11.3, 11.3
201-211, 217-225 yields 167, 11.4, 12.4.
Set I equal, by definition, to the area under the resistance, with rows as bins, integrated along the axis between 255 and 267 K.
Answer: 143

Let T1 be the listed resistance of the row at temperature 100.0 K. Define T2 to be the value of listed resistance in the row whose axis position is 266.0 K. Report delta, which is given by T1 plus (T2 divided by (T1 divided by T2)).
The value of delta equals 23.2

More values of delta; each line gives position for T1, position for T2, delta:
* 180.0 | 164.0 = 19.8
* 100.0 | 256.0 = 23.5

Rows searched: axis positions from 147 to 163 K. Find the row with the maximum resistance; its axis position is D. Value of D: 158.0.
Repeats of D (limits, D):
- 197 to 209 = 206.0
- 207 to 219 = 216.0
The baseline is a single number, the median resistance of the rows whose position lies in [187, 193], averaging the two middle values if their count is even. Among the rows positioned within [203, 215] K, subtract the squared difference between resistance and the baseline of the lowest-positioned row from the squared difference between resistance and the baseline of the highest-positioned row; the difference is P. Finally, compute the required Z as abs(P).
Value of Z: 0.0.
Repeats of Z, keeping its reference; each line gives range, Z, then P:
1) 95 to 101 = 2.1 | -2.1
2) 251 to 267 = 0.3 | -0.3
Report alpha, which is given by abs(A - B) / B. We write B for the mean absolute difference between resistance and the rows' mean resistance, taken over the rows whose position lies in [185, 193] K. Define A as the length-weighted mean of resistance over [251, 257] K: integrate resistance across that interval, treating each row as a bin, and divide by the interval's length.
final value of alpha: 46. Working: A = 12.1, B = 0.26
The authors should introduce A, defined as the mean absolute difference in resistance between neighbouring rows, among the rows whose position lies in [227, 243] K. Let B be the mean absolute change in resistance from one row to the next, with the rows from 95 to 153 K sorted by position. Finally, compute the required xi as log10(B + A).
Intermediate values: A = 0.97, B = 0.6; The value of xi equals 0.18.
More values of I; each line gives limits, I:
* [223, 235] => 143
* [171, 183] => 122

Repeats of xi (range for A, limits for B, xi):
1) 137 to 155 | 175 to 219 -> 0.06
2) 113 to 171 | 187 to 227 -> 0.21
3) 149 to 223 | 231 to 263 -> 0.23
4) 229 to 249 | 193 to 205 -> 0.31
